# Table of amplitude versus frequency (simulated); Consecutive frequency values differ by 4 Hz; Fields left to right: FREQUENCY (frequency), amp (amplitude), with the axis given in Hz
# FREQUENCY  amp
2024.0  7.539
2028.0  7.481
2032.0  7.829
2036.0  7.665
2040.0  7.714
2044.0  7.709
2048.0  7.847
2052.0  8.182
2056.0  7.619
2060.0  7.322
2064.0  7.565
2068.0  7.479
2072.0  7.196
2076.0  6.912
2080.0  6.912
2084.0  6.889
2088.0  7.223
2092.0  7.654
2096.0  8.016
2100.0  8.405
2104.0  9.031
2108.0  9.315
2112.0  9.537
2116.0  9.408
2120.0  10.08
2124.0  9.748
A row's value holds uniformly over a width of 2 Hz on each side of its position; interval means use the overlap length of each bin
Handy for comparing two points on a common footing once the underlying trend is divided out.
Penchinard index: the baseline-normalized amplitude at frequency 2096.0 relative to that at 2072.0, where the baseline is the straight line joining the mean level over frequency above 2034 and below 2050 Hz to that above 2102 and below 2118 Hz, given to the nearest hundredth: 1.04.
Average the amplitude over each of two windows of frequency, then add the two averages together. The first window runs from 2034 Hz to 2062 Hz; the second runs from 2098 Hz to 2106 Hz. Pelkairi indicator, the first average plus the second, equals 16.4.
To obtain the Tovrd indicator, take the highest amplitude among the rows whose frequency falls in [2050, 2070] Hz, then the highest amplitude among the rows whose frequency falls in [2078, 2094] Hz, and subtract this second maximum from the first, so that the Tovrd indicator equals 0.5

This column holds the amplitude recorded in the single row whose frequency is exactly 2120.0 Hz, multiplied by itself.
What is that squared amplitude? 102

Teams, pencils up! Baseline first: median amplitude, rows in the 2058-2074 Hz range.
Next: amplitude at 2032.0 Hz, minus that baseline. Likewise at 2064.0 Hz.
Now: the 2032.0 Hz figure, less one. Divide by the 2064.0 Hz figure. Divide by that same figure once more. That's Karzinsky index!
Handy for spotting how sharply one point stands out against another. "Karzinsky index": -21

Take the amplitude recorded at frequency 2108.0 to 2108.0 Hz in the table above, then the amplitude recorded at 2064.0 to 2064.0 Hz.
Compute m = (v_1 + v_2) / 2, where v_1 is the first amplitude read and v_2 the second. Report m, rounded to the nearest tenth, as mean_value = 8.4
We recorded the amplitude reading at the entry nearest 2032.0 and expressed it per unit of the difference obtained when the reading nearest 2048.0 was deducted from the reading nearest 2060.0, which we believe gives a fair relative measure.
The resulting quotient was -15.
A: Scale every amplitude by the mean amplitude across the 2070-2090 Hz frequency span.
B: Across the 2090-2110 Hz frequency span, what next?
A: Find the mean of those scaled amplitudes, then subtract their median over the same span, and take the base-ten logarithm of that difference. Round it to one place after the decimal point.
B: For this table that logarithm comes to -1.9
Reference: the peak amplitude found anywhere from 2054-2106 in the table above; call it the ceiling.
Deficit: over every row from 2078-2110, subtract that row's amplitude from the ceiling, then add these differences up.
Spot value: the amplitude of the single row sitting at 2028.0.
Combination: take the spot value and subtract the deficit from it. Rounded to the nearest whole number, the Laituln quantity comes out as -1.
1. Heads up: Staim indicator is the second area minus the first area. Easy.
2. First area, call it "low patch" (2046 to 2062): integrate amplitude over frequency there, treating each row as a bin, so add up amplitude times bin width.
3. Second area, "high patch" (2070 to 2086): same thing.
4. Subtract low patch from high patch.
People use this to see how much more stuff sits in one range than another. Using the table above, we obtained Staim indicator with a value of -12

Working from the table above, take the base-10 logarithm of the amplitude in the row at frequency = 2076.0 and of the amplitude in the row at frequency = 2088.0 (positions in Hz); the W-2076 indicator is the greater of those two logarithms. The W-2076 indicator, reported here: 0.86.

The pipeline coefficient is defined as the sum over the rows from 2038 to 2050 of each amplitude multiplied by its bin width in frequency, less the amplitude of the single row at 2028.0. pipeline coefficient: 86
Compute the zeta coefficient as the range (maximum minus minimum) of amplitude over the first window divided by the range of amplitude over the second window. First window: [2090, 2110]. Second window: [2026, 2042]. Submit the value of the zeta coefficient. 4.8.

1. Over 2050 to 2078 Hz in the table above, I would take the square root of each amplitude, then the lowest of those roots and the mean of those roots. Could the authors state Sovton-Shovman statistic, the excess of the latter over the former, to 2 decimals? 0.10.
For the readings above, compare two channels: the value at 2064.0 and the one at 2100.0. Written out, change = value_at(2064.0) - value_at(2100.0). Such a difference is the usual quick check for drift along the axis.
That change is -0.84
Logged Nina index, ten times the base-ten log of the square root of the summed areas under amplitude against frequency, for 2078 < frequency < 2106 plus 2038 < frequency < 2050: 12.5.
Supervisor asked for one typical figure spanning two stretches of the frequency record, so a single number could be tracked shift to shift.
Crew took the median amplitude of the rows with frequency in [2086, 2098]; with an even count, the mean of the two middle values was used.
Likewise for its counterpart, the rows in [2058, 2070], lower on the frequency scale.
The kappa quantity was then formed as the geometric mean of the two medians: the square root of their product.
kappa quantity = 7.6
